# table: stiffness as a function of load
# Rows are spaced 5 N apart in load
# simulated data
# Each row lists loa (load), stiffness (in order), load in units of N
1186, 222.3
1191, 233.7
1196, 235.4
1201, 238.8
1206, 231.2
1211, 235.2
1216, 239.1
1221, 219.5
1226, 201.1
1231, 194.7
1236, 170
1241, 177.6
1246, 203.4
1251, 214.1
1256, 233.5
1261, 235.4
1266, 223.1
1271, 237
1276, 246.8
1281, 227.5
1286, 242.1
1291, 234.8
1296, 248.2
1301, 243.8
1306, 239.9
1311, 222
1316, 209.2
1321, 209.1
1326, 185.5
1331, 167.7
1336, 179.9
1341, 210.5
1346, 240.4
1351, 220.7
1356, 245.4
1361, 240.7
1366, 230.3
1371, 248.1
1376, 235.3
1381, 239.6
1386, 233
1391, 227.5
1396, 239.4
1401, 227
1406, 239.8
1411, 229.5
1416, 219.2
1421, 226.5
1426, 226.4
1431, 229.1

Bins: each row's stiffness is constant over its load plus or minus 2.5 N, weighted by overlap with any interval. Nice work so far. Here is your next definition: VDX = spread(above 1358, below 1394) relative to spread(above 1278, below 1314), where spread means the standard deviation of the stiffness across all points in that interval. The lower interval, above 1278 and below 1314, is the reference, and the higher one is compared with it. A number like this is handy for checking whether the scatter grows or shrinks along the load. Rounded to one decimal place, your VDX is 0.7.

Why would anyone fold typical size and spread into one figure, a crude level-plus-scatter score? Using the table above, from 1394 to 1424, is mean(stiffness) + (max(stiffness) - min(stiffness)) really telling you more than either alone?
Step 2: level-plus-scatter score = 251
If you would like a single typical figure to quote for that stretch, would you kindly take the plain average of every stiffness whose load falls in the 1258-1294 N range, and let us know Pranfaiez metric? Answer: 235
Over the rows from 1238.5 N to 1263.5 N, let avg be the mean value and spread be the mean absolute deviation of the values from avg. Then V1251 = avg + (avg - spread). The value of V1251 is 408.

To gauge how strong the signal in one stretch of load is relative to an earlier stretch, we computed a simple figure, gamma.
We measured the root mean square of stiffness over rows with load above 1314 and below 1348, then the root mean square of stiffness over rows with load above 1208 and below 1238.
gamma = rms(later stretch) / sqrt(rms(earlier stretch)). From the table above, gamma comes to 13.9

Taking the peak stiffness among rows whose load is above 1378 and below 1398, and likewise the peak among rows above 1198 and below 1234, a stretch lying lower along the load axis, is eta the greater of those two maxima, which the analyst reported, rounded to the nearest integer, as 240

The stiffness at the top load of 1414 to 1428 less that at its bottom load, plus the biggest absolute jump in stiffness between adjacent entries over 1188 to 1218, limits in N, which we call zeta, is 14.8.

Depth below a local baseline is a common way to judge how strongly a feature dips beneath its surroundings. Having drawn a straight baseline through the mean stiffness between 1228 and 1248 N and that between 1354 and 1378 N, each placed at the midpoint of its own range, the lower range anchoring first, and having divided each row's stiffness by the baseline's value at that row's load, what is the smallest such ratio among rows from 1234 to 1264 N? 0.92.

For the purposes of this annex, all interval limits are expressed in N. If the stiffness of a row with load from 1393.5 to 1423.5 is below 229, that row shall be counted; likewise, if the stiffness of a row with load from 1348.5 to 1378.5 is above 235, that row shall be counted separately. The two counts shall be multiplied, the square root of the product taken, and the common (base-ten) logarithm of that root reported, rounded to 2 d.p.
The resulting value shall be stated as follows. 0.54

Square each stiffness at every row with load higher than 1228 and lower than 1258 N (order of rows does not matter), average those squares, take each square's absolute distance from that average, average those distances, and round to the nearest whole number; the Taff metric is 7230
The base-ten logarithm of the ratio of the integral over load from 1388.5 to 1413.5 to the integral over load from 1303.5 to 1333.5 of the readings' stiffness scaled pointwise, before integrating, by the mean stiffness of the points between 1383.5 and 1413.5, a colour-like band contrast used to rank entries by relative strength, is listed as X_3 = 0.0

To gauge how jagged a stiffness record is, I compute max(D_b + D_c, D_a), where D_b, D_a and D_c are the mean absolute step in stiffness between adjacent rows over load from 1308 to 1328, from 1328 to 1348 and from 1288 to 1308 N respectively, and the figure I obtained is 24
